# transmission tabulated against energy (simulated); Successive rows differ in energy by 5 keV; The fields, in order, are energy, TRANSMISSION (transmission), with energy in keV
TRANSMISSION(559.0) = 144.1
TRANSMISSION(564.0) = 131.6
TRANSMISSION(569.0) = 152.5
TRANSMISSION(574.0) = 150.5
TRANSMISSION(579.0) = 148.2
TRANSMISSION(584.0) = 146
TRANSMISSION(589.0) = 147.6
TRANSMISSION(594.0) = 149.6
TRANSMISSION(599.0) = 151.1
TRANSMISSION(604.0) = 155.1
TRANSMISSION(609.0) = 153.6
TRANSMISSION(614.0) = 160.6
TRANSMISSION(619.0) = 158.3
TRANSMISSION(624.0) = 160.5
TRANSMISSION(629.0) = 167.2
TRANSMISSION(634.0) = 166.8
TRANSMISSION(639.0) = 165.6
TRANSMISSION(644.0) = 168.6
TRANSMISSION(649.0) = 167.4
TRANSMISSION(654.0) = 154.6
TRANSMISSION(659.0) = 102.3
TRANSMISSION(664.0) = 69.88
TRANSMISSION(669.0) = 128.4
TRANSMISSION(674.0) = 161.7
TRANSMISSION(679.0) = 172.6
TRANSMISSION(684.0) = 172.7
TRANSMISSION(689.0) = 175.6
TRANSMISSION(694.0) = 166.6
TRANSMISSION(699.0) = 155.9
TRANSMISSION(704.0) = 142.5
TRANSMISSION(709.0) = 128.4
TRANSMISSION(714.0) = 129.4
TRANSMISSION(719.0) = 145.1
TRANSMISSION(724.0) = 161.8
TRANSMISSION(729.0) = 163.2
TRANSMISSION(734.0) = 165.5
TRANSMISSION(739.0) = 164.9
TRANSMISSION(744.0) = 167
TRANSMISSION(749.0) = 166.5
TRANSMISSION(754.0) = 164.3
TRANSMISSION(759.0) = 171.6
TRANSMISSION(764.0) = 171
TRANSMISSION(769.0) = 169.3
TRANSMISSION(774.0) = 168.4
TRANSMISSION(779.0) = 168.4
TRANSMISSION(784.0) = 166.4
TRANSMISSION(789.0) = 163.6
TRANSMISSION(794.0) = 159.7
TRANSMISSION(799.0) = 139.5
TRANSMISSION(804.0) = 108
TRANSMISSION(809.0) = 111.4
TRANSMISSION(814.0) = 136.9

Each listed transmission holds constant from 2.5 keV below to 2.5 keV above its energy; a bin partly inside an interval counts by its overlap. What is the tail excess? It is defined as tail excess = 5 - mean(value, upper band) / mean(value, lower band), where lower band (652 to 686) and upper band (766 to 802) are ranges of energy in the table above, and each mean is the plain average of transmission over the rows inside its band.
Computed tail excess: 3.82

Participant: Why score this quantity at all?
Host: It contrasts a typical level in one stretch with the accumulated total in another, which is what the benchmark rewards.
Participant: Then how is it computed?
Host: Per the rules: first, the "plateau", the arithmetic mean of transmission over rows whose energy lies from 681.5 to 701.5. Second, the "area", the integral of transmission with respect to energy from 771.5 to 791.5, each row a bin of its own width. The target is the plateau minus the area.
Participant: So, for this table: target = -3166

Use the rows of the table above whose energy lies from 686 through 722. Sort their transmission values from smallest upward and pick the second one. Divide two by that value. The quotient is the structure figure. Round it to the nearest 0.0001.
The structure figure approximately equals 0.0155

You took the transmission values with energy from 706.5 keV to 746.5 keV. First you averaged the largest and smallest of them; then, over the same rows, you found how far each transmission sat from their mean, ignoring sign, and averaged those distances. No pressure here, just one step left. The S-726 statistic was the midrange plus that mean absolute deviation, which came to 162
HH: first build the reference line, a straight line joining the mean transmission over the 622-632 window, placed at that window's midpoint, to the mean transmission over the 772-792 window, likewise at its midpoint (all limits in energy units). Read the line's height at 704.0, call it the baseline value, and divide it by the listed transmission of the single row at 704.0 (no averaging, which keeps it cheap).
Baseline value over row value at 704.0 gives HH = 1.16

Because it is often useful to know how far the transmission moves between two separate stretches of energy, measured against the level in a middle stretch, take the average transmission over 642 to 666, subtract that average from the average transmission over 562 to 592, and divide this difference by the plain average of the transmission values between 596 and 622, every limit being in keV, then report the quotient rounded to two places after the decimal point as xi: 0.09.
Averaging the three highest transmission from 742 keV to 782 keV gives 171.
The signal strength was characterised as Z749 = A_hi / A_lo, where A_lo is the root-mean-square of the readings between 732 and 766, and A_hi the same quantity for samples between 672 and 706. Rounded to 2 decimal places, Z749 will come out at 0.98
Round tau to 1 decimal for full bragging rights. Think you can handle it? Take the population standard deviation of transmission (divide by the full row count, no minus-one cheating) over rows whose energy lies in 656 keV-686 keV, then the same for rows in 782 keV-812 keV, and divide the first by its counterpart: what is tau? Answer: 1.6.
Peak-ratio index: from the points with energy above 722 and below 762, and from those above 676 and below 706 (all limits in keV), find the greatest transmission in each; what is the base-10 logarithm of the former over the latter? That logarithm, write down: -0.010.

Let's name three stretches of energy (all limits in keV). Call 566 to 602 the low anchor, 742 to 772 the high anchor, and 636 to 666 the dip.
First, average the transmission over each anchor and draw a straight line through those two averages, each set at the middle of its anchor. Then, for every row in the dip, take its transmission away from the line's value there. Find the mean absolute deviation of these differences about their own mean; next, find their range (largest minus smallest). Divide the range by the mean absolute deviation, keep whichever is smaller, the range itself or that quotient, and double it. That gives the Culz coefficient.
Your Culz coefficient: 5.7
